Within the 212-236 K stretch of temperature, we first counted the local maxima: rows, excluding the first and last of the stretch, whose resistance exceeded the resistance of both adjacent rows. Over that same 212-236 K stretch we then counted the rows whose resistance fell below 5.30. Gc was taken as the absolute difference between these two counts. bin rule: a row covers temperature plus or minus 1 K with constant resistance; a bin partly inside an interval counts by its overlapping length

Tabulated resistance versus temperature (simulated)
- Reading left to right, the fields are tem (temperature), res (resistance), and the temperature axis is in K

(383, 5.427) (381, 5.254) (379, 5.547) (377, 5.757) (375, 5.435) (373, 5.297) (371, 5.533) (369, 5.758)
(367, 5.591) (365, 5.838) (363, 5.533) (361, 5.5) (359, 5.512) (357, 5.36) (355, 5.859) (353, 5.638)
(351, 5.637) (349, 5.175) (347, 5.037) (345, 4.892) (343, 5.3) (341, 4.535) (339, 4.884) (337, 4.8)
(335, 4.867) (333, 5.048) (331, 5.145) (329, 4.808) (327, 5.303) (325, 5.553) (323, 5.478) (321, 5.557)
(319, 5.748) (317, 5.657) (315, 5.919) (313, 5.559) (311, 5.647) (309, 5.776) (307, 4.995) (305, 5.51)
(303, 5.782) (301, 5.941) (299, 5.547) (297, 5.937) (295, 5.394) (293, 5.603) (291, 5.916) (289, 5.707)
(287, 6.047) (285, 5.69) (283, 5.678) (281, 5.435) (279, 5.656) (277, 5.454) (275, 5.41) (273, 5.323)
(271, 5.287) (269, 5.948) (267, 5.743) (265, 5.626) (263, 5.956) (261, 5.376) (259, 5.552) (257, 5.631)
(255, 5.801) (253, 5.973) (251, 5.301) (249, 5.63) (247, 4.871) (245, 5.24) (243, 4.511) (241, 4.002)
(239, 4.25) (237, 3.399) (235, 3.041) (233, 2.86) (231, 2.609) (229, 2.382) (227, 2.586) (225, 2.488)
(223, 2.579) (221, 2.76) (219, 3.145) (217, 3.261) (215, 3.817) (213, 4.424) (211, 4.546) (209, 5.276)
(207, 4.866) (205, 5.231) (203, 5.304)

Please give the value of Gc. 11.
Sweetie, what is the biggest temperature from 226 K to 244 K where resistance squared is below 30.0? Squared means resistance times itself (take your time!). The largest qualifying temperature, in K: 243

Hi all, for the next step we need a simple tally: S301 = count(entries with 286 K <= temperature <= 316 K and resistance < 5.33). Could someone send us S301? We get 1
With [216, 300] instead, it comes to 19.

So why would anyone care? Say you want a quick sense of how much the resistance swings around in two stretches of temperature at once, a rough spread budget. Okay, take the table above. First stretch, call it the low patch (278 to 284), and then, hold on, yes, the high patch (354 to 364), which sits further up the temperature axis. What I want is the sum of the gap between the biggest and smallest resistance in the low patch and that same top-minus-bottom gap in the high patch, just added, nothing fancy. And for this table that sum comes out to 0.7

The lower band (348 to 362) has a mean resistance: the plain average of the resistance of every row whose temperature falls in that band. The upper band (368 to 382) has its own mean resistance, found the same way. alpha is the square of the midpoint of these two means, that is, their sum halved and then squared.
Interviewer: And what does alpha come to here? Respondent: 30.5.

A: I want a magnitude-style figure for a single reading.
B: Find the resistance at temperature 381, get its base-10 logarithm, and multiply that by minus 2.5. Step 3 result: -1.80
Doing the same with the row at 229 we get -0.94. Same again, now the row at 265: -1.88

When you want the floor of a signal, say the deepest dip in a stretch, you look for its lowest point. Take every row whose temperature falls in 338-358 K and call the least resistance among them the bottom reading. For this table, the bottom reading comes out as 4.535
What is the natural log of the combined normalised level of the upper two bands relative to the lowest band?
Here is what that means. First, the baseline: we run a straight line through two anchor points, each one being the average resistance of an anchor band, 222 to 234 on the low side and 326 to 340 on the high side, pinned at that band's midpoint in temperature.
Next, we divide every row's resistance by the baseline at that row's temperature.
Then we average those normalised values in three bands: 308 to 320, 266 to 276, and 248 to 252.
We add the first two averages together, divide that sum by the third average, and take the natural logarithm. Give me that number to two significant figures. 0.46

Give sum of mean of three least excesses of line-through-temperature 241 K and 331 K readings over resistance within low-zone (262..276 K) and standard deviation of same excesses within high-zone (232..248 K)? -0.8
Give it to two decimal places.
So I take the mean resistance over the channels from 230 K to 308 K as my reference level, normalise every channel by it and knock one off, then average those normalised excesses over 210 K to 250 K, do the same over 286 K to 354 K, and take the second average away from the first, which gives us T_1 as -0.35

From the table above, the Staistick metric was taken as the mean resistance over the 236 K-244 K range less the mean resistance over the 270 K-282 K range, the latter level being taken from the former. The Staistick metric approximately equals -1.4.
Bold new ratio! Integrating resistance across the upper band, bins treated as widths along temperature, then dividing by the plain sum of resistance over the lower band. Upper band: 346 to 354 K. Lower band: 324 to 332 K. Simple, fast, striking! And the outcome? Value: 2.1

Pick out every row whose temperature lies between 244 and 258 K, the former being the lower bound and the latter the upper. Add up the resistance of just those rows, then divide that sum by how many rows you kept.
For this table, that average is 5.49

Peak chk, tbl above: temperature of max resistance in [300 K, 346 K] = 301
